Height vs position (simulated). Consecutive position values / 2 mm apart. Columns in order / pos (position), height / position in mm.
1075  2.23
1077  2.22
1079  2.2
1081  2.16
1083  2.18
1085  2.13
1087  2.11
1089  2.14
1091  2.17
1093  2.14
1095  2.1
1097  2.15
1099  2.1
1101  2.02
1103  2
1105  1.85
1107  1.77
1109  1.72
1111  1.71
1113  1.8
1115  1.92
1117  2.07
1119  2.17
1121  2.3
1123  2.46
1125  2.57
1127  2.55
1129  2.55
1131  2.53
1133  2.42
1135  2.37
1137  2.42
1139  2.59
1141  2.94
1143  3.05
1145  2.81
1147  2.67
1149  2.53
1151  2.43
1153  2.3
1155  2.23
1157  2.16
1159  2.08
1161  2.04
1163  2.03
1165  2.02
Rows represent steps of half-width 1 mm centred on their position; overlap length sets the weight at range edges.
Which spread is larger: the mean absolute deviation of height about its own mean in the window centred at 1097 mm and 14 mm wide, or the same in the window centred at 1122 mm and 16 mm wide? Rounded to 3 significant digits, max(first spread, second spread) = 0.209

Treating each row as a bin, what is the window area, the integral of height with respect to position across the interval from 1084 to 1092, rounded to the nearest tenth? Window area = 17.1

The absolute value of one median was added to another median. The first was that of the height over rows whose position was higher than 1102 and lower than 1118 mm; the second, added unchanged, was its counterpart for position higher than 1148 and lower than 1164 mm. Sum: 4.02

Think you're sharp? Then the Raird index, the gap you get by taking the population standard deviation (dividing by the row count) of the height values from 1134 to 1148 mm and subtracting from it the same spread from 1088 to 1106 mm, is 0.14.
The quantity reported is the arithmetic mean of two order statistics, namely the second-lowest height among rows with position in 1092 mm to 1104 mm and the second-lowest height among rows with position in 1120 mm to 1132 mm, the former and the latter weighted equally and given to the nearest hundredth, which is 2.24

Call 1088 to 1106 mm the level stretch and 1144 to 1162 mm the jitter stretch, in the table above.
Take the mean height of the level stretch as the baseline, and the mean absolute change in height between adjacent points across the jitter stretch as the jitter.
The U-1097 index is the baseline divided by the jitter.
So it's 22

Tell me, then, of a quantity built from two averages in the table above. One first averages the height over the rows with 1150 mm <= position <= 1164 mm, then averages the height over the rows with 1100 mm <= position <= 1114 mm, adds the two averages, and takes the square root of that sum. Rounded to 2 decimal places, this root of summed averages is 2.00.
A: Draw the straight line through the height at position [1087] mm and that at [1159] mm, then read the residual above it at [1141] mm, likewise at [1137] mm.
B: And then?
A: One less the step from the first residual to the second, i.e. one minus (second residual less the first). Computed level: 1.52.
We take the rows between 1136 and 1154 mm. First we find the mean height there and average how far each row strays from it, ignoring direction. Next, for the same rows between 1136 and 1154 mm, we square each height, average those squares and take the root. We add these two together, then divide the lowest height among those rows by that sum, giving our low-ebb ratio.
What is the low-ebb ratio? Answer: 0.81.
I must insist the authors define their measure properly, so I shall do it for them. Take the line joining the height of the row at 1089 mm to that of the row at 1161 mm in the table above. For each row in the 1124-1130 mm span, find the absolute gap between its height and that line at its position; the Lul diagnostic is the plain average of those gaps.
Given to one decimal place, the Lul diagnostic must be 0.5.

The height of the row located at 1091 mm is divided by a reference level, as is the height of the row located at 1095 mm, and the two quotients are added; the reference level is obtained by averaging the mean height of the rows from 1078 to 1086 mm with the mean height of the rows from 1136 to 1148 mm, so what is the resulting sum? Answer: 1.74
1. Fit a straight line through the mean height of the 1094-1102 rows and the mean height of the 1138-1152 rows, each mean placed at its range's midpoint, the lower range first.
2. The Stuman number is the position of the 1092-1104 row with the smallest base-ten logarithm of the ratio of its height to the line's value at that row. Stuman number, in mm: 1103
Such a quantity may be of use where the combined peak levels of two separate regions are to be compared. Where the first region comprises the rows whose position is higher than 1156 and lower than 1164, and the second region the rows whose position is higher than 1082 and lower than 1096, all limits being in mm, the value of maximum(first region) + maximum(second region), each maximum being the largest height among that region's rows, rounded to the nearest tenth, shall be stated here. 4.3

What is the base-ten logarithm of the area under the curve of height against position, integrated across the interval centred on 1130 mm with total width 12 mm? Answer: 1.48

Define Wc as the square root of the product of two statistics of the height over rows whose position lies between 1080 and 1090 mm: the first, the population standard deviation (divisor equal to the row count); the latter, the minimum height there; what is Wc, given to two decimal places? 0.23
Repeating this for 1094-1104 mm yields 0.33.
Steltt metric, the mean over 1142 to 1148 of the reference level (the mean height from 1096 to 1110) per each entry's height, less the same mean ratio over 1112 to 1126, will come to -0.22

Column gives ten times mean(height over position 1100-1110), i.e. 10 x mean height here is 19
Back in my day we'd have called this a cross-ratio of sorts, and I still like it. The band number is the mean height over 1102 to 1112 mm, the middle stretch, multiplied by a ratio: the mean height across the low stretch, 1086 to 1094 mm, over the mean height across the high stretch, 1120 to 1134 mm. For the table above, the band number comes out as 1.56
